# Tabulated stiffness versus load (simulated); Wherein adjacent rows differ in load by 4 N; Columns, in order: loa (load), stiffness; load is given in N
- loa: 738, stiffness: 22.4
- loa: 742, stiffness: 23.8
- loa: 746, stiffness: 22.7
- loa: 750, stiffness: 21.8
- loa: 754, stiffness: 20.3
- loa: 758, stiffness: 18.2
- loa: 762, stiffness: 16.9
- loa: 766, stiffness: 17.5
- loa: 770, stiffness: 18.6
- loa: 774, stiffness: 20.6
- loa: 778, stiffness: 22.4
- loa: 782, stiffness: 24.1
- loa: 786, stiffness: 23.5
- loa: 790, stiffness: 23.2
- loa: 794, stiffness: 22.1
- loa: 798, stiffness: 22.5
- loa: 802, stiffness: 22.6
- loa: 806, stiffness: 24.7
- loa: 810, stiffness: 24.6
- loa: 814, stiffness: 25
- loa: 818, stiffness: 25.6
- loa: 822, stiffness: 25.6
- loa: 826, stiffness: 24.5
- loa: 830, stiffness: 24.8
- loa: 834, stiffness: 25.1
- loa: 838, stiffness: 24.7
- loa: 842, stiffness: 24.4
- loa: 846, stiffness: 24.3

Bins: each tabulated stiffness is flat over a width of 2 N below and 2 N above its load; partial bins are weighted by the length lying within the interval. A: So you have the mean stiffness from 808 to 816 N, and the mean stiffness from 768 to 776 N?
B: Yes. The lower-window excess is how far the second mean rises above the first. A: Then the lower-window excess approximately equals -5.2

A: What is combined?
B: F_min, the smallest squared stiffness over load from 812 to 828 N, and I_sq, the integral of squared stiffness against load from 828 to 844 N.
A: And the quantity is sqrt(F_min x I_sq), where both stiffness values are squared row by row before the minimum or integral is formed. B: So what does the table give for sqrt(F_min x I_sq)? 2426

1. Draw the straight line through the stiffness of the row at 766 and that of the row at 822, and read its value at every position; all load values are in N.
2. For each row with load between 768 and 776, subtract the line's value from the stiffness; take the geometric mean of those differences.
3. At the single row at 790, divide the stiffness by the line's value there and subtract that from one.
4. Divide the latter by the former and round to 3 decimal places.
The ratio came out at -0.106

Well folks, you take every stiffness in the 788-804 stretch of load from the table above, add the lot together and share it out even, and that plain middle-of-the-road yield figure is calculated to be 22.6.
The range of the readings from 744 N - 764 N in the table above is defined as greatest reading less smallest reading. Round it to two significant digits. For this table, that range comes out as 5.8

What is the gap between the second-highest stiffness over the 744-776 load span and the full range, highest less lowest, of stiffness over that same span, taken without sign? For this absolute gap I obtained 16.0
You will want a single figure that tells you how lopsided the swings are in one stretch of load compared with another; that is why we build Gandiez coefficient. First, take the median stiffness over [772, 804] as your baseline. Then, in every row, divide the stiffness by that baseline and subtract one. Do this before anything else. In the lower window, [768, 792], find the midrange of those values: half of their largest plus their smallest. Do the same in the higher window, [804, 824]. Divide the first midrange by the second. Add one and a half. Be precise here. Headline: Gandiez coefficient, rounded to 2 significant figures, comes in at 1.0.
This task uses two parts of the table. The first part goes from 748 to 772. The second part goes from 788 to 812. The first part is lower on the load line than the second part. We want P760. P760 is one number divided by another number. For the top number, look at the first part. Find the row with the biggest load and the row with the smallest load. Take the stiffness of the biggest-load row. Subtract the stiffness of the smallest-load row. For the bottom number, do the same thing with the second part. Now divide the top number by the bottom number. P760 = -2.3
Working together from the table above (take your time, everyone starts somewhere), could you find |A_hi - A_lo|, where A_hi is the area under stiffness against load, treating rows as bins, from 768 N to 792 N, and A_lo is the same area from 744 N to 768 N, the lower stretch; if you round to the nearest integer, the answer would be 60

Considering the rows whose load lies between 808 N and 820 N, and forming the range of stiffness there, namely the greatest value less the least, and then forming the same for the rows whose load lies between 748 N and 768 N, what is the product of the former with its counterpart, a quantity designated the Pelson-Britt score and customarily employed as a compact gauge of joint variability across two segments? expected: 5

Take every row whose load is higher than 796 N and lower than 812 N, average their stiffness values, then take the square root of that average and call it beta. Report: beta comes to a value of 4.9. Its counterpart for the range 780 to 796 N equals 4.8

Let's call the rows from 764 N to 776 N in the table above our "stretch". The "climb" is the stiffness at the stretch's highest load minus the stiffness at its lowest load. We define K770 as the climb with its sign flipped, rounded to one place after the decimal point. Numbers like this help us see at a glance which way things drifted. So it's -3.1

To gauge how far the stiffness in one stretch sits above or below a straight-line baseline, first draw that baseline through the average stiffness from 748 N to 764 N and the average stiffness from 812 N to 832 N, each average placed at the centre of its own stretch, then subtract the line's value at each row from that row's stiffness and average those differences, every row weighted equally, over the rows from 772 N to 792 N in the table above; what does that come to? 1.2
